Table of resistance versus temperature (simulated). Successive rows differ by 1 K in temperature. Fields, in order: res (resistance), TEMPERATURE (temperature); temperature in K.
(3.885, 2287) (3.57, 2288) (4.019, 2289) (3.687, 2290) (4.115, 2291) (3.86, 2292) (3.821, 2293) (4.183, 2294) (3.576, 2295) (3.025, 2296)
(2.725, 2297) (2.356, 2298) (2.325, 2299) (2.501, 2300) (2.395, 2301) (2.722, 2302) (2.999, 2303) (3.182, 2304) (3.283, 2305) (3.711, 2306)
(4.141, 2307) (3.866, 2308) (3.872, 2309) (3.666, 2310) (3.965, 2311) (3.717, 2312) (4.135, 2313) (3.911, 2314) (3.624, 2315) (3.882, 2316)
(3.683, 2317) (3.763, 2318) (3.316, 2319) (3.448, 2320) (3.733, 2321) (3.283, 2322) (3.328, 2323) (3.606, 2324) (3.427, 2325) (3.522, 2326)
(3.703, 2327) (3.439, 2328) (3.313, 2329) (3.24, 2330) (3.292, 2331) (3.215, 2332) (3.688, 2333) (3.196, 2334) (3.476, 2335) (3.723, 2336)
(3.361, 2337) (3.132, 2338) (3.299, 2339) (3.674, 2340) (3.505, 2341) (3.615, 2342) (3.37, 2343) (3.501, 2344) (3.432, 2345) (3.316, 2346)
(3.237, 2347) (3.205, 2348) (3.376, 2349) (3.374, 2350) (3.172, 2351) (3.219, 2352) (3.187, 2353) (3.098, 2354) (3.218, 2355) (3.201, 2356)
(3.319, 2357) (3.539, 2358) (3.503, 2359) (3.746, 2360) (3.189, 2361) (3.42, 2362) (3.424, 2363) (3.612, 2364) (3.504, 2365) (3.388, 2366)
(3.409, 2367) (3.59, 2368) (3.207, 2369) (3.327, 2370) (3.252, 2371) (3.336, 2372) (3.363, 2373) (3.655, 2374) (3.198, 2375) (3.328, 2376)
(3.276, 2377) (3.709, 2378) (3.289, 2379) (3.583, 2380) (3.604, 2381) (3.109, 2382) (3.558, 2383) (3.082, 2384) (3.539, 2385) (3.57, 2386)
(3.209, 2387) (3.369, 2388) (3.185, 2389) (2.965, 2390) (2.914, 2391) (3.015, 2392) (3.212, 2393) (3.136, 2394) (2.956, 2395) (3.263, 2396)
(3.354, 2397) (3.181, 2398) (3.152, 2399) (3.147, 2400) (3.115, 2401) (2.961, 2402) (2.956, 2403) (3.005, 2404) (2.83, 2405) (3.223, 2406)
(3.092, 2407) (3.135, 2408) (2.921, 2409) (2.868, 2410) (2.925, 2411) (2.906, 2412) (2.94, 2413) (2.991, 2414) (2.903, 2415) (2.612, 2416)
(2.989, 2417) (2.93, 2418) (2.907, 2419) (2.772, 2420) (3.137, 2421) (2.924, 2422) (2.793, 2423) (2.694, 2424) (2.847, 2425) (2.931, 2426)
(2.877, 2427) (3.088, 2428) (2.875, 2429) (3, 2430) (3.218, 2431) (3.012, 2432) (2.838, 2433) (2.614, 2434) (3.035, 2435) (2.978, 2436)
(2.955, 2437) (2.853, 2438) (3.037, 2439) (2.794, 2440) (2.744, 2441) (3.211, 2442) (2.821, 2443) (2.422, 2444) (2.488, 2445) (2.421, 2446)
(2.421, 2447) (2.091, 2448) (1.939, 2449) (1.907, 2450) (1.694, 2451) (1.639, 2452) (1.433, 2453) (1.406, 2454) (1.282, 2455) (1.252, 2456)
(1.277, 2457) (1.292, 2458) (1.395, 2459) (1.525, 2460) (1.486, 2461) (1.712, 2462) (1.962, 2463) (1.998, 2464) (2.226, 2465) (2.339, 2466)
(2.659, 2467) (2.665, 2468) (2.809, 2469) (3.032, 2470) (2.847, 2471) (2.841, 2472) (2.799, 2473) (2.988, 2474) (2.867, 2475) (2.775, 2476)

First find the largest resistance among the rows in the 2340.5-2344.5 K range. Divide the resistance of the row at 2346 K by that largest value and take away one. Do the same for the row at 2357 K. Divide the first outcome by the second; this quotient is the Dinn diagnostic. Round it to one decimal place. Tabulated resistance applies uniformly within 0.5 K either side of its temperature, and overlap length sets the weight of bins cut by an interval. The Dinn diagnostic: 1.0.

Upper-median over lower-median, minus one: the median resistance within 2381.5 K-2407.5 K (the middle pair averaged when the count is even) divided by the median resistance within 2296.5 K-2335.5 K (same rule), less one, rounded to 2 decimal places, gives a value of -0.09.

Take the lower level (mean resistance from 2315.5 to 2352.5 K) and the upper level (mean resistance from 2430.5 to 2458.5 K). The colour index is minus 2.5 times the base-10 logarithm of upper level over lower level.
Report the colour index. 0.42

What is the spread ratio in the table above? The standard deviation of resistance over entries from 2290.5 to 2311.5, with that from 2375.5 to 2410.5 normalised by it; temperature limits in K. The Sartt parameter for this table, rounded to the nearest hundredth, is 0.36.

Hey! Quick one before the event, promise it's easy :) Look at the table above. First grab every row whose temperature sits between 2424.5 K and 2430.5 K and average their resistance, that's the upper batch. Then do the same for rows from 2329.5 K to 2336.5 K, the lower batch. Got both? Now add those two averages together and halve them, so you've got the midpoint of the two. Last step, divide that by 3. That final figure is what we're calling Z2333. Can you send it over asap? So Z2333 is 1.06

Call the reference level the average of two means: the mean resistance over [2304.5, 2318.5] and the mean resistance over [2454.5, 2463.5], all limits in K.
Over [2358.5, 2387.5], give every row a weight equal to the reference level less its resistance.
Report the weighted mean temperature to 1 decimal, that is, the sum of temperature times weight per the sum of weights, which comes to 2372.7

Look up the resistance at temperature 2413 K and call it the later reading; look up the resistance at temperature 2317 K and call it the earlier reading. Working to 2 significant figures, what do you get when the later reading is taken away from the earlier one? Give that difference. 0.74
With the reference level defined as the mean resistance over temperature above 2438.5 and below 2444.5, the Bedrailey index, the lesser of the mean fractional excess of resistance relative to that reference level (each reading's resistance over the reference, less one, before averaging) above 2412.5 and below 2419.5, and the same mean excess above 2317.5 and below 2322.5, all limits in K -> 0.02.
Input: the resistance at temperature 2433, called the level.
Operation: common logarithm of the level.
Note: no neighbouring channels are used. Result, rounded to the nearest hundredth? 0.45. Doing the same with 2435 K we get 0.48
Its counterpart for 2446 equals 0.38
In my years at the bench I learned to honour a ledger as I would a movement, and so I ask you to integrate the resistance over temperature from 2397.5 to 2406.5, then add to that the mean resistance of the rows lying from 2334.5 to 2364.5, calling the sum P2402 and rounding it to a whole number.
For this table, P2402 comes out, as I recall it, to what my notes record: 31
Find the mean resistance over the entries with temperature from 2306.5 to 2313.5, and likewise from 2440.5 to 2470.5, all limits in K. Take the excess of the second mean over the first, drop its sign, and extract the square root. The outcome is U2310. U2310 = 1.36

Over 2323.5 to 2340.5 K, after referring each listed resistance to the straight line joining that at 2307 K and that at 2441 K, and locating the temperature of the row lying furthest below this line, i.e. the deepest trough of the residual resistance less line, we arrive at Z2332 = 2338 K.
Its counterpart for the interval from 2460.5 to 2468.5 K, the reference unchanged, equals 2461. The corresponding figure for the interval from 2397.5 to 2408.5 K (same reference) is 2405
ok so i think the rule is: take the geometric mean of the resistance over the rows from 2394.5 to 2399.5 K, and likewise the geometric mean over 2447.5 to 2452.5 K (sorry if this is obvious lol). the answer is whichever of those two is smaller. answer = 1.8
